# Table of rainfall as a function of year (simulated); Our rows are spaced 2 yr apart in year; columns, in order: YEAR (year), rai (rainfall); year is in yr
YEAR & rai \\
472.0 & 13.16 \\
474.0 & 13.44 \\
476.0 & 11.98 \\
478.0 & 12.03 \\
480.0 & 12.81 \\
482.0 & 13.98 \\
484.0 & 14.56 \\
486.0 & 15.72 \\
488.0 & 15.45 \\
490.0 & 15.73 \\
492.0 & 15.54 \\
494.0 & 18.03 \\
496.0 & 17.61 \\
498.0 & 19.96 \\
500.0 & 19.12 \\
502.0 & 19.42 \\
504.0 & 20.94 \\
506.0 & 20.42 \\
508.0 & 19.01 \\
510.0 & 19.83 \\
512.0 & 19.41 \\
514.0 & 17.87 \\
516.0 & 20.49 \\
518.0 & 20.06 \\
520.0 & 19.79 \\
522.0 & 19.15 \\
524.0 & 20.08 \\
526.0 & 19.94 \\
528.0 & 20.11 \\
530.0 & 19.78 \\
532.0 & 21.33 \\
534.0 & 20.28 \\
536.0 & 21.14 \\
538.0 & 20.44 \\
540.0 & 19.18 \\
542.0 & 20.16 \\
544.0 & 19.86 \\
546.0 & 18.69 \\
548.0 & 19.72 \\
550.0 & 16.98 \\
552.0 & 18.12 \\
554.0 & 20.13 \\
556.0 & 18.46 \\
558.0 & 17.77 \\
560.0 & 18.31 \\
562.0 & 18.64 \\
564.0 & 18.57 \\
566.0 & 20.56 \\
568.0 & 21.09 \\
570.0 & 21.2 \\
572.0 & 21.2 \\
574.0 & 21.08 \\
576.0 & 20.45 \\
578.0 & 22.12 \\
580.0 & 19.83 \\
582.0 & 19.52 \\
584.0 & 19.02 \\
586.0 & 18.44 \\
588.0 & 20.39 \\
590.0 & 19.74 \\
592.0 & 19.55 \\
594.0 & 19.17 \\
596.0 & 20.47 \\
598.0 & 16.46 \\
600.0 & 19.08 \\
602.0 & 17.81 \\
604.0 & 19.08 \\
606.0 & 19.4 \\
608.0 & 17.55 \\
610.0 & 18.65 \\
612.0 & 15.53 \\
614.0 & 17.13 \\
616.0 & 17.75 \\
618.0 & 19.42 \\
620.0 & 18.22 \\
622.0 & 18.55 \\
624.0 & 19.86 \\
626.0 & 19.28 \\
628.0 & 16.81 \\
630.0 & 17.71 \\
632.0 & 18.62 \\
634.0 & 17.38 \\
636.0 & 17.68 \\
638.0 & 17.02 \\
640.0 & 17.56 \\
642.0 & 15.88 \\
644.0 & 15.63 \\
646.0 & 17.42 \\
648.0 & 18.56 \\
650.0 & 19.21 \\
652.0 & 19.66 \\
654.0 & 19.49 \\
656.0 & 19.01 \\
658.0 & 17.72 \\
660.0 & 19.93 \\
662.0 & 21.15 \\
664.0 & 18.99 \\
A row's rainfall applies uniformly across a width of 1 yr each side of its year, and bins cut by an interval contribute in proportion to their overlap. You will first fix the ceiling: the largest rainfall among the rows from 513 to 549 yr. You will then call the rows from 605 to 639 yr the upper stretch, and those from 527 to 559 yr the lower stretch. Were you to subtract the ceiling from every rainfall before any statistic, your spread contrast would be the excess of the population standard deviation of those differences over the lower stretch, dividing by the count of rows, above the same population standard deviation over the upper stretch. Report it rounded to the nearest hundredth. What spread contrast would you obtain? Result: 0.08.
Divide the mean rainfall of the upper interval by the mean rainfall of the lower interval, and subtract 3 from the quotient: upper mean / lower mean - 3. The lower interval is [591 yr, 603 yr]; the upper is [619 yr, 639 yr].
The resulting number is -2.03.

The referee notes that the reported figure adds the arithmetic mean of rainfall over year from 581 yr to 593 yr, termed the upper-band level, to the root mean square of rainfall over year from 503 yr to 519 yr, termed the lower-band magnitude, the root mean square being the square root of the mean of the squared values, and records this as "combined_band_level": 39.2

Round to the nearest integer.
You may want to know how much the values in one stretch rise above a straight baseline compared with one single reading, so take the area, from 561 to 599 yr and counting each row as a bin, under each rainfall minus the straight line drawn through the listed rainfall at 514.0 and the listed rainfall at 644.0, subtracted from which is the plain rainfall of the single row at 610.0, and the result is 101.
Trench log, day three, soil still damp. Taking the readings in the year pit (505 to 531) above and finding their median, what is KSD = 19.83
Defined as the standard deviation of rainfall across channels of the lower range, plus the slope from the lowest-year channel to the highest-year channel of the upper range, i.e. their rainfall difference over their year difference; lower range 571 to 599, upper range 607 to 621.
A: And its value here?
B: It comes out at 1.4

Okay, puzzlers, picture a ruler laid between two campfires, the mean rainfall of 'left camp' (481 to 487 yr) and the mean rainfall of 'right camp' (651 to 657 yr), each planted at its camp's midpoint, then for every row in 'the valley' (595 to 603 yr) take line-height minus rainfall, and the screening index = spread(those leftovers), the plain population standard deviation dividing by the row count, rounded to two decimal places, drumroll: 1.51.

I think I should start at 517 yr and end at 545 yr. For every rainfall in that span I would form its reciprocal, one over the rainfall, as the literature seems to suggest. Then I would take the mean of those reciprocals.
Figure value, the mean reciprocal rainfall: 0.050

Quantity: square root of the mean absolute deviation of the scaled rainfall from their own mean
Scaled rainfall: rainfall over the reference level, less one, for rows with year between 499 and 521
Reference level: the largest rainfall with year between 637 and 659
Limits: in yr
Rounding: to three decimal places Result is 0.180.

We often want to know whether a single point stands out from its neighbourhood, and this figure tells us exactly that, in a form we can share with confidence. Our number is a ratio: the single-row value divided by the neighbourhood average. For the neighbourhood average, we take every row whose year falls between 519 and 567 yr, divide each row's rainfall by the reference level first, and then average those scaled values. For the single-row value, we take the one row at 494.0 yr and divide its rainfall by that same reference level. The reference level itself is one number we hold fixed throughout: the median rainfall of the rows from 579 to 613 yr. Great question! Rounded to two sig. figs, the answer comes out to 0.93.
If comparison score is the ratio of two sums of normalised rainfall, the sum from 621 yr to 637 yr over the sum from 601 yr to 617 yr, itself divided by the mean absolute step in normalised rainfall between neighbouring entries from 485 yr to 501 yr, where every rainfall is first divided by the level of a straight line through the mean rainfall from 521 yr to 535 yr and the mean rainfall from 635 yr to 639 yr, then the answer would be 23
